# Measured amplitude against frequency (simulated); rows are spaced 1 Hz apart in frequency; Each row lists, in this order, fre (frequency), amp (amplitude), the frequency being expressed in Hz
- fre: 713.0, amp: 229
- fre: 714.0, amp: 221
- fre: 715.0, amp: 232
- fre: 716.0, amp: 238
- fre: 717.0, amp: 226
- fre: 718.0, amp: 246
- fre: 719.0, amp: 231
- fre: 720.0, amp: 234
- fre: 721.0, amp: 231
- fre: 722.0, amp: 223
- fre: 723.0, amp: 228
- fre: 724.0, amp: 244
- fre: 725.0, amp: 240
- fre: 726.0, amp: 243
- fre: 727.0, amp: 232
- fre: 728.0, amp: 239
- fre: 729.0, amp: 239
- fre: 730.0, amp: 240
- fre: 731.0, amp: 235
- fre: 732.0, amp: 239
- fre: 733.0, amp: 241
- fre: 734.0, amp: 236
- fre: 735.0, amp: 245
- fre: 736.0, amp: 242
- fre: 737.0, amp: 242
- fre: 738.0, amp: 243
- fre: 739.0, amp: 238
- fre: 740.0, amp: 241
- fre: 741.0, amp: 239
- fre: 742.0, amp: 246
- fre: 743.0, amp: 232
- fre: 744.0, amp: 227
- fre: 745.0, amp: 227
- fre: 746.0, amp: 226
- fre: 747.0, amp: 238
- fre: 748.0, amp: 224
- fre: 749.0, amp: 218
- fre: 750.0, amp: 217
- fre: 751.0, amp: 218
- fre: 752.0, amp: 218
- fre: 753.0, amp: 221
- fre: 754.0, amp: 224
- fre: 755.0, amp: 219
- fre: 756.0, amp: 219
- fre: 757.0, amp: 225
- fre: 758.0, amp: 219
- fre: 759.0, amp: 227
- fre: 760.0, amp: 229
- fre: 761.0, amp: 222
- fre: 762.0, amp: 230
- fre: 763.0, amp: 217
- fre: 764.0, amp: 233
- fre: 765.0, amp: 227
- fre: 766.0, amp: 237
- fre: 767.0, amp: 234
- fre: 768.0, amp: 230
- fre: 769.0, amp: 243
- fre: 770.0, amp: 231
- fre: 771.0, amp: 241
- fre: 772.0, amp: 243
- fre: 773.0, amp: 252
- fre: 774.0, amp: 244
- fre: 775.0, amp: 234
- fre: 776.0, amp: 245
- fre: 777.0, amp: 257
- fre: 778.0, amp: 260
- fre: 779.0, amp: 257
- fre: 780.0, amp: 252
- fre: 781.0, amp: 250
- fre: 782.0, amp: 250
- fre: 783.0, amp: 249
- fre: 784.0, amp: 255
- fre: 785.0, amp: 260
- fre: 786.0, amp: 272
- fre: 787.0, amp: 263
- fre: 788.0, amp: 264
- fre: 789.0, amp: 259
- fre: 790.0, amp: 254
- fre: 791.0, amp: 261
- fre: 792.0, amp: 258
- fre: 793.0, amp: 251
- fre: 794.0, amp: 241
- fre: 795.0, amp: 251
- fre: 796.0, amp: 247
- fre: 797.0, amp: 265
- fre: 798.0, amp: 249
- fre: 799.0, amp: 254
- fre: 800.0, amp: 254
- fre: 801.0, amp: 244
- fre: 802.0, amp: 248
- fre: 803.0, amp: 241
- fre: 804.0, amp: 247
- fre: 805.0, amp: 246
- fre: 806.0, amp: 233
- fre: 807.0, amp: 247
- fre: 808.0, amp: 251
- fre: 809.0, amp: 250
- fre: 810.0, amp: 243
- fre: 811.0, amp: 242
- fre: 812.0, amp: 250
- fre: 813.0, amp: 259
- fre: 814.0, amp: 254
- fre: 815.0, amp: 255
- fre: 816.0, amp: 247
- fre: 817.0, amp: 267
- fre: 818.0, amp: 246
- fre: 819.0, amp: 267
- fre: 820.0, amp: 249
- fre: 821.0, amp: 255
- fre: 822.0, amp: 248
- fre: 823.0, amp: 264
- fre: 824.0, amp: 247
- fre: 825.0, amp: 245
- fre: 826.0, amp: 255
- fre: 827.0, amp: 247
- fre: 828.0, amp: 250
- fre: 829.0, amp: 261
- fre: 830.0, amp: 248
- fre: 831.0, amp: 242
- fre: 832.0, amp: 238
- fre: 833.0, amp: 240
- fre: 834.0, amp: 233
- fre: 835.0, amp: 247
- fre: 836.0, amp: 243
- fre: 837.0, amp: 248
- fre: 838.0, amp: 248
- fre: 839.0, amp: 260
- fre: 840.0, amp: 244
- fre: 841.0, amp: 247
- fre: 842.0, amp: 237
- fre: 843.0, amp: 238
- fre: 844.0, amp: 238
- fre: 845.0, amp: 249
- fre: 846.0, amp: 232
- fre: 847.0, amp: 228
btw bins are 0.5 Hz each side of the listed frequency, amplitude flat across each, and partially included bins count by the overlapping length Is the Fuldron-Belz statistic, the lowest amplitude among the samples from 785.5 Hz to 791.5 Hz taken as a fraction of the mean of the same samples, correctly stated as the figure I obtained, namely 0.969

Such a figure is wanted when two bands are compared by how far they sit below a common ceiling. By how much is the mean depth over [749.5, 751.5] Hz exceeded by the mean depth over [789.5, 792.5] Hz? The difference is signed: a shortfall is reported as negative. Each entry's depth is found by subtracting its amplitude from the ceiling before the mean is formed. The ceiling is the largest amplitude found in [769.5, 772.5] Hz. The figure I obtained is -40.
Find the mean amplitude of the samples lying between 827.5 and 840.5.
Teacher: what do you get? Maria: 246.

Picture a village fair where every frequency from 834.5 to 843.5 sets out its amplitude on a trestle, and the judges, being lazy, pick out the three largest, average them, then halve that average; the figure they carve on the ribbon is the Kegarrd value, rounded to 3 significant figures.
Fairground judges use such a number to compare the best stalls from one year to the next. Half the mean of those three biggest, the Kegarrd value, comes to 126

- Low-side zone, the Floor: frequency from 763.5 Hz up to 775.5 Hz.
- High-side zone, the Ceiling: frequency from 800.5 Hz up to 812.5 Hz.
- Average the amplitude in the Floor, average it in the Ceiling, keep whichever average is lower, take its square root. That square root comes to 15.41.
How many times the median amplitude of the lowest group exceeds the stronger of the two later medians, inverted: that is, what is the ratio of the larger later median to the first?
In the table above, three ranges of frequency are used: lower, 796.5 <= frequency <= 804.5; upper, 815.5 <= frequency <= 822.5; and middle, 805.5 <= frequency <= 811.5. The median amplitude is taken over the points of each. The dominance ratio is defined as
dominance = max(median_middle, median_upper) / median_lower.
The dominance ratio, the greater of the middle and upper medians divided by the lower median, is 1.00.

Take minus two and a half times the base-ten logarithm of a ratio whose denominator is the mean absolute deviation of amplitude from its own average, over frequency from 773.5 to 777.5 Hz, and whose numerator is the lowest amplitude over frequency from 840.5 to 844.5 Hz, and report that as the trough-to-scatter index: -4.0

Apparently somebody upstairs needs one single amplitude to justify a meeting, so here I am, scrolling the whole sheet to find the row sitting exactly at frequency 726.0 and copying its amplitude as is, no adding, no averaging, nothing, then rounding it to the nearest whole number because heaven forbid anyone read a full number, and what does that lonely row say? 243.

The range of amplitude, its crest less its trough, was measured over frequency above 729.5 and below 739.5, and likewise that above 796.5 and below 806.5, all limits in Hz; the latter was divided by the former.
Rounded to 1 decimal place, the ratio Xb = 3.2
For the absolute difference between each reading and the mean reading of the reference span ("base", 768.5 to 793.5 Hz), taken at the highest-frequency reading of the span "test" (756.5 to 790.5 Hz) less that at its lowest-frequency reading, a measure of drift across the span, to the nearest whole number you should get -25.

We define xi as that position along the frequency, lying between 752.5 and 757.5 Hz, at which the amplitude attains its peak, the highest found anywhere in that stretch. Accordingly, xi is 757.0 Hz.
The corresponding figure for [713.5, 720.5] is 718.0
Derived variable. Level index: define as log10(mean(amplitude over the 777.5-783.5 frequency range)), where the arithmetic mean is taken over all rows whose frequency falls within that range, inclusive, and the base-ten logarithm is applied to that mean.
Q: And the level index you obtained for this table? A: 2.40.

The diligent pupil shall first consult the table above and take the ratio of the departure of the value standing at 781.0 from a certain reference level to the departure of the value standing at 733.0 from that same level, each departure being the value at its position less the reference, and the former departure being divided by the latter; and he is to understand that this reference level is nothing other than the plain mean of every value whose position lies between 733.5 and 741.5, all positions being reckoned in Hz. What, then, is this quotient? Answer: 37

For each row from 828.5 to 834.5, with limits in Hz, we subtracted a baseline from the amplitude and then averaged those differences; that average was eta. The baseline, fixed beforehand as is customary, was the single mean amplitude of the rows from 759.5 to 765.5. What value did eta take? 17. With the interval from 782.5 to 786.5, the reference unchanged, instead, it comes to 33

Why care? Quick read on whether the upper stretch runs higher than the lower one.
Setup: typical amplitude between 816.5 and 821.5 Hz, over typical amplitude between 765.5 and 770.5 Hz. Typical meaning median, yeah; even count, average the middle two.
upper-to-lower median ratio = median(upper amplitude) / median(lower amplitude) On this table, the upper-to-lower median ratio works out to 1.09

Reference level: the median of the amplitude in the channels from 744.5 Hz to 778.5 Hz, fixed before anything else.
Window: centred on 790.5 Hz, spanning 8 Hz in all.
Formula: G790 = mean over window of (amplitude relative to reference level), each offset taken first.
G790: 28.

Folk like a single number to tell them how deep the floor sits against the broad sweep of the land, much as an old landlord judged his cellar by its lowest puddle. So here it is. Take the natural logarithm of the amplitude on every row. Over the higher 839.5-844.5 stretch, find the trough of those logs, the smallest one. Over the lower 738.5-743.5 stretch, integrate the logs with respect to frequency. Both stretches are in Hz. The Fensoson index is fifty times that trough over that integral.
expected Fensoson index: 10.0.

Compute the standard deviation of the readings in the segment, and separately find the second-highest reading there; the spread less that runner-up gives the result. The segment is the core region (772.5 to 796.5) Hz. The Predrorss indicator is -256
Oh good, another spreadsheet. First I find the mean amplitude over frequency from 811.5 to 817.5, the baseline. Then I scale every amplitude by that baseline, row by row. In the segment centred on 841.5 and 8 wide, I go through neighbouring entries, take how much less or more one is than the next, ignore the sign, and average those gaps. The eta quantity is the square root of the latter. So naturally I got 0.17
